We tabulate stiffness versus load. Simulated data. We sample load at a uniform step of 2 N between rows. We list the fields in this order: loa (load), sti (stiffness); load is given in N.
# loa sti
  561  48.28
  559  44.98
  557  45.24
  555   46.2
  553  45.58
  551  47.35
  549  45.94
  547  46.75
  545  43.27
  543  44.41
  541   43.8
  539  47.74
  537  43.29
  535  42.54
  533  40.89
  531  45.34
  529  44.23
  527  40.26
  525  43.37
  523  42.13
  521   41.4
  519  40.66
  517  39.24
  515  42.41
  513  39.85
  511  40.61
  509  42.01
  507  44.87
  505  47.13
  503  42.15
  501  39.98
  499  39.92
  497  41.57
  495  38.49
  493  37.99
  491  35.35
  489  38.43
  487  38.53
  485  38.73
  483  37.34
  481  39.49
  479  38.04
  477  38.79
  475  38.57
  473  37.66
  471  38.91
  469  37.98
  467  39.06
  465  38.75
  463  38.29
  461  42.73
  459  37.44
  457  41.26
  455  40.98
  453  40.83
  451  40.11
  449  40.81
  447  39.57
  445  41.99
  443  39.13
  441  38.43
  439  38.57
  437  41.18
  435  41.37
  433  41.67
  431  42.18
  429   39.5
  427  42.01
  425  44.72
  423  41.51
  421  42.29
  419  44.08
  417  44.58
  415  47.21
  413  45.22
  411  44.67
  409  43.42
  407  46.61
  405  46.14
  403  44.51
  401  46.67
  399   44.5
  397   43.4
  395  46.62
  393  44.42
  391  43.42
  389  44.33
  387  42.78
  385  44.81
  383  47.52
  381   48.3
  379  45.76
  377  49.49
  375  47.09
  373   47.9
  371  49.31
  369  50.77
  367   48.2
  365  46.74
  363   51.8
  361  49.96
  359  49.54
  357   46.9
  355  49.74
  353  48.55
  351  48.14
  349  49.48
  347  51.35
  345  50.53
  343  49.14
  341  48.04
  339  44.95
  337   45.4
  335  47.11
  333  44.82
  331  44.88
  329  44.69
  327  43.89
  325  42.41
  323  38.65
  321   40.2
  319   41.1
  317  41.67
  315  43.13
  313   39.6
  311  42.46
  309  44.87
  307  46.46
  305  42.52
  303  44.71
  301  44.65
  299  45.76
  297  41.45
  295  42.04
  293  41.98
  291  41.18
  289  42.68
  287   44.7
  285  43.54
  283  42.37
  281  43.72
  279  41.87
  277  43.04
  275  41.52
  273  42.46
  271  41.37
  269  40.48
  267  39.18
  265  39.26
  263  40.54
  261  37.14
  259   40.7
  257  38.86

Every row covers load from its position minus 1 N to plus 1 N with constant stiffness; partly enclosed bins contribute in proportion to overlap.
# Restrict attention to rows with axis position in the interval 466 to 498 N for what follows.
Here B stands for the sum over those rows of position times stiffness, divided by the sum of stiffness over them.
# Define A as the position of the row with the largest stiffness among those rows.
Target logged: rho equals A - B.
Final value 15.0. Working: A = 497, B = 482.0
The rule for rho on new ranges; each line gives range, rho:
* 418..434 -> -0.9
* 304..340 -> 12.8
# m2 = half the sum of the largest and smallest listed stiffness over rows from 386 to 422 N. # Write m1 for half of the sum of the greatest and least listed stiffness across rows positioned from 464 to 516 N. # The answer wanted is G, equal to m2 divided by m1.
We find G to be 1.09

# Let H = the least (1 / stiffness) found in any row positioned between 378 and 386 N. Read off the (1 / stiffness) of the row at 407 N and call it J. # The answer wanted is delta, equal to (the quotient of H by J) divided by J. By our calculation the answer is 45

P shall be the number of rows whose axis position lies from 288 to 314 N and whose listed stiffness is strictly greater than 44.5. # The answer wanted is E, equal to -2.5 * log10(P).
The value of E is -1.75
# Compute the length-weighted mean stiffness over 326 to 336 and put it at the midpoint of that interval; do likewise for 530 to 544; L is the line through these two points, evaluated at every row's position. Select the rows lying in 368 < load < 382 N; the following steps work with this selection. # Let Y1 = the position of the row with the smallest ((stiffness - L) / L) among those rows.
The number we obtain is 379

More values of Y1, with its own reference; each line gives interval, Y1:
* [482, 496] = 491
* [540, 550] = 545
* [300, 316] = 313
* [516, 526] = 517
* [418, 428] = 423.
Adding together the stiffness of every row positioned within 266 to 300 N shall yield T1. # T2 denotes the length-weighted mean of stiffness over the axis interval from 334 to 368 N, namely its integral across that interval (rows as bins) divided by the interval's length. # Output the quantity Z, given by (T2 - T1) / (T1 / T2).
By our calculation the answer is -45.3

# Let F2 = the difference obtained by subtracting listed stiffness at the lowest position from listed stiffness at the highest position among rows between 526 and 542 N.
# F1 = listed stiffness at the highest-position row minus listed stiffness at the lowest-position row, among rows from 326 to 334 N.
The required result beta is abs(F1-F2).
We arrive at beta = 3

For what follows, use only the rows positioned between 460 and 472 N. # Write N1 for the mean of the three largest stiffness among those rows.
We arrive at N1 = 40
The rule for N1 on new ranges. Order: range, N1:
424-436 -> 43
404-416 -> 47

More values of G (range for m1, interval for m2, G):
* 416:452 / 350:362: 1.16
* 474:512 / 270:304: 1.05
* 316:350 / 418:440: 0.93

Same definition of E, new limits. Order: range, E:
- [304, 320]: -0.75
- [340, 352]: -1.95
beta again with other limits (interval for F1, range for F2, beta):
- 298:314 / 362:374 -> 2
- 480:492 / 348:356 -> 4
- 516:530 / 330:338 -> 4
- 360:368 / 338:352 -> 5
